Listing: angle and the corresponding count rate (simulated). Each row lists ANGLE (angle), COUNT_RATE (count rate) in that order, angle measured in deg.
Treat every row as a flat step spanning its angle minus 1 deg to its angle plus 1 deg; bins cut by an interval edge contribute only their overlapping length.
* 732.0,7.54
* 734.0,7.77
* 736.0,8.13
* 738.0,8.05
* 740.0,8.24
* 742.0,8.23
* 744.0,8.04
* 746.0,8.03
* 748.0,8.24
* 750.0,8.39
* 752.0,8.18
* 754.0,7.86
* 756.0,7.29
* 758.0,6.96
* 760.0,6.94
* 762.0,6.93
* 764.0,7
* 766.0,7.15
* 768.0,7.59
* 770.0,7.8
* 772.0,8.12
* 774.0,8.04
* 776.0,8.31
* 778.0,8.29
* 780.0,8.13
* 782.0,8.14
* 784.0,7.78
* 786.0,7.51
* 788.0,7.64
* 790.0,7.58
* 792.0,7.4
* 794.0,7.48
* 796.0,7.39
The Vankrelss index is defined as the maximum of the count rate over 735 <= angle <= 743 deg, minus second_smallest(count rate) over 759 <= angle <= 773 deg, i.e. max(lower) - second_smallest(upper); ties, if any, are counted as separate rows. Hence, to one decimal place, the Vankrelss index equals 1.3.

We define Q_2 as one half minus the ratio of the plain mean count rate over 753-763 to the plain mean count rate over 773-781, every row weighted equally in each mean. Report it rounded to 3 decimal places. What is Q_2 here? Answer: -0.378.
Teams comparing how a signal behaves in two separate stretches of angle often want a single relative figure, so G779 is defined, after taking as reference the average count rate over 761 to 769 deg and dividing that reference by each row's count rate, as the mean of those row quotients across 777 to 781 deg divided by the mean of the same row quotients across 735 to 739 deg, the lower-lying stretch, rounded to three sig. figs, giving 0.985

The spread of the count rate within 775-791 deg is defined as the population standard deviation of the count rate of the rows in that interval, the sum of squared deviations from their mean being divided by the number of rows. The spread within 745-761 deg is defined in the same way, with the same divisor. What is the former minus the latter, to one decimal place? -0.2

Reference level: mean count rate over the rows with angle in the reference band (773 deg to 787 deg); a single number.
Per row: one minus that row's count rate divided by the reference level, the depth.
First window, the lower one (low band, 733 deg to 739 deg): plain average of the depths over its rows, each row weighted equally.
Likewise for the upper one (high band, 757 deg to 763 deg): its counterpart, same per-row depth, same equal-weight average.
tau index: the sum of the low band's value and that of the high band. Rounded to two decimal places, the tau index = 0.14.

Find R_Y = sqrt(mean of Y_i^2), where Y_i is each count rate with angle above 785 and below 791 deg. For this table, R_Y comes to 7.6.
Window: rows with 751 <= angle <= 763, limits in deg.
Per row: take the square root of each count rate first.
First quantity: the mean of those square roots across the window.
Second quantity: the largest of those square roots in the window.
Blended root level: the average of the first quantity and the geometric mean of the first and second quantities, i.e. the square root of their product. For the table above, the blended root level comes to 2.748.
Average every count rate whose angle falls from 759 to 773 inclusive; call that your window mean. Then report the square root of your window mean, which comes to 2.71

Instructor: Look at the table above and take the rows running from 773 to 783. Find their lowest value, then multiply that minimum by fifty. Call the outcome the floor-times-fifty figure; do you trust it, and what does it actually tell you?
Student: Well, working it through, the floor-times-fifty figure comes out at 402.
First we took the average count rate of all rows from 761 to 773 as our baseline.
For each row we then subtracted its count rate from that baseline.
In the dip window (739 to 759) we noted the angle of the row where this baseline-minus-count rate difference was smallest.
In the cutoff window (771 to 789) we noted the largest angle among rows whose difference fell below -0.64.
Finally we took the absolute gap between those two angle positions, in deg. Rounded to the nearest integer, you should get 32 deg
